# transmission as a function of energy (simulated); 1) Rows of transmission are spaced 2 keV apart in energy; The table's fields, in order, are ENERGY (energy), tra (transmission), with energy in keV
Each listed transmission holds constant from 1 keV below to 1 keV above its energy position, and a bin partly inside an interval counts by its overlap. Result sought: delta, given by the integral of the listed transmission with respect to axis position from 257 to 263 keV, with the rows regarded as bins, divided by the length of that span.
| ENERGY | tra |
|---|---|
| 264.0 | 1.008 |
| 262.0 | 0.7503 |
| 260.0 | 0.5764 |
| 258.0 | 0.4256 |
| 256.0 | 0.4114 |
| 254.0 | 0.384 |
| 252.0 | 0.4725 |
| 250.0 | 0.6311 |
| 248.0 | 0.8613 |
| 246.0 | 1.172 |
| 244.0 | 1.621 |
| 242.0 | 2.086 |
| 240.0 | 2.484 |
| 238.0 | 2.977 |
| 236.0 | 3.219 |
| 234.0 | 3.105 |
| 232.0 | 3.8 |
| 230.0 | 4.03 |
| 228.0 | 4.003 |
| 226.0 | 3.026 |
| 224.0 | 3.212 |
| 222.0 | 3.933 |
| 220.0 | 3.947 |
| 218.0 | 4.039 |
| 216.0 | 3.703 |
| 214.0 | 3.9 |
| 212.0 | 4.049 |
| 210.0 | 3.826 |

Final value 0.58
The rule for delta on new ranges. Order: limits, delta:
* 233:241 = 2.95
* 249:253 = 0.55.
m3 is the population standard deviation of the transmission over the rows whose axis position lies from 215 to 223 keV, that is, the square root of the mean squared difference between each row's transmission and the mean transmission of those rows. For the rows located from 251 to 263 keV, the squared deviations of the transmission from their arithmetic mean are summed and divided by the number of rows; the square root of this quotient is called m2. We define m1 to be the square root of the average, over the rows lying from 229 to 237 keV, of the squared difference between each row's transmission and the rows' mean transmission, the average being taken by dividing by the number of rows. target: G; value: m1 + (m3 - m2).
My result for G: 0.38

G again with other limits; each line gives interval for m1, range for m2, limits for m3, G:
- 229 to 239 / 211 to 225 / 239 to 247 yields 0.63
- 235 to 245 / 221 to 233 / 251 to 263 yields 0.31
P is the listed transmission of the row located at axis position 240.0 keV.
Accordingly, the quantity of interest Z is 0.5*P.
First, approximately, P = 2.484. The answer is 1.2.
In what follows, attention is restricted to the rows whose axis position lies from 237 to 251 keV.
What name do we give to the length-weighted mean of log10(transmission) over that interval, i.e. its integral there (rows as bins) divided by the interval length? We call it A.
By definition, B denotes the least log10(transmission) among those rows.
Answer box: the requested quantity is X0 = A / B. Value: -0.9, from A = 0.17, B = -0.20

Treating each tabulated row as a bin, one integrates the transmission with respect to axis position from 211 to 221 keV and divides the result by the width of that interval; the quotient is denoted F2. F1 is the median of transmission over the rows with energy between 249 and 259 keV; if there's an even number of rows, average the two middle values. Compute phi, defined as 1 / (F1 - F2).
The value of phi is -0.3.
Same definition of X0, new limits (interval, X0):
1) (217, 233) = 1.2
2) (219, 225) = 1.1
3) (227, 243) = 1.6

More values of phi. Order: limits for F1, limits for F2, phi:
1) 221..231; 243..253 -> 0.3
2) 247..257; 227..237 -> -0.3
